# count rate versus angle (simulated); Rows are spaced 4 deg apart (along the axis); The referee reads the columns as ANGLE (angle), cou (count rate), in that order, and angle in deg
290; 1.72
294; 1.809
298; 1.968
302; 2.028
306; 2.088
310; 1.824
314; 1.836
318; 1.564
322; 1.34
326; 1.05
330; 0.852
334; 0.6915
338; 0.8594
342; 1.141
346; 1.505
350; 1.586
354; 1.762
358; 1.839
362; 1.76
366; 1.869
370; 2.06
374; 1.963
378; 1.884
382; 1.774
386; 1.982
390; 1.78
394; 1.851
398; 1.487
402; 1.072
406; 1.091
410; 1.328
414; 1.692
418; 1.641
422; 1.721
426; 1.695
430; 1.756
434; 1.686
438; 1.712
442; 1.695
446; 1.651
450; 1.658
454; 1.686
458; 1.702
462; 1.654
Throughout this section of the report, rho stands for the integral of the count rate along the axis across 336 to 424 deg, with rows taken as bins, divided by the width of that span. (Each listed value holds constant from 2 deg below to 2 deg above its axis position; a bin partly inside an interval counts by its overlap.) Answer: 1.62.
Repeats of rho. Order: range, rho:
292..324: 1.81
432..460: 1.68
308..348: 1.27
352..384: 1.86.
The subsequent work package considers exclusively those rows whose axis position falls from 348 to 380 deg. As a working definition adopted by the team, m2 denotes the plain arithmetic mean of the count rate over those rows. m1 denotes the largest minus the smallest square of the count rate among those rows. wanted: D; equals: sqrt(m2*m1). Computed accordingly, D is 1.8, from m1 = 1.73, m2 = 1.8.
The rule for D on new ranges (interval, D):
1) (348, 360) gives 1.2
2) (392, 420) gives 1.8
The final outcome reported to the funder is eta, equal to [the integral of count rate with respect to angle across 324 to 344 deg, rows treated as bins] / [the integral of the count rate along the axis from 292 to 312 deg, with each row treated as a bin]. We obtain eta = 0.47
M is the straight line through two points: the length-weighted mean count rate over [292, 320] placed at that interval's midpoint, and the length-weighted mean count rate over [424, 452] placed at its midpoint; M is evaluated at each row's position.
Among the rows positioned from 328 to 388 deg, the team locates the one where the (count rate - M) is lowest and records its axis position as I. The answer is 334 deg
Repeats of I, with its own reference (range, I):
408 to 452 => 410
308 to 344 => 334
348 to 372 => 350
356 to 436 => 402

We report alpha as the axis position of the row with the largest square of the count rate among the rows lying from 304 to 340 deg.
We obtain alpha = 306 deg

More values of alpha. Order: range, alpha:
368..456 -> 370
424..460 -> 430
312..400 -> 370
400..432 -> 430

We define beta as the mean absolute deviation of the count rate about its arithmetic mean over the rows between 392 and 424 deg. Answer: 0.24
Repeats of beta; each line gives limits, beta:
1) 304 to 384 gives 0.35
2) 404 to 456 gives 0.13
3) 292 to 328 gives 0.27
